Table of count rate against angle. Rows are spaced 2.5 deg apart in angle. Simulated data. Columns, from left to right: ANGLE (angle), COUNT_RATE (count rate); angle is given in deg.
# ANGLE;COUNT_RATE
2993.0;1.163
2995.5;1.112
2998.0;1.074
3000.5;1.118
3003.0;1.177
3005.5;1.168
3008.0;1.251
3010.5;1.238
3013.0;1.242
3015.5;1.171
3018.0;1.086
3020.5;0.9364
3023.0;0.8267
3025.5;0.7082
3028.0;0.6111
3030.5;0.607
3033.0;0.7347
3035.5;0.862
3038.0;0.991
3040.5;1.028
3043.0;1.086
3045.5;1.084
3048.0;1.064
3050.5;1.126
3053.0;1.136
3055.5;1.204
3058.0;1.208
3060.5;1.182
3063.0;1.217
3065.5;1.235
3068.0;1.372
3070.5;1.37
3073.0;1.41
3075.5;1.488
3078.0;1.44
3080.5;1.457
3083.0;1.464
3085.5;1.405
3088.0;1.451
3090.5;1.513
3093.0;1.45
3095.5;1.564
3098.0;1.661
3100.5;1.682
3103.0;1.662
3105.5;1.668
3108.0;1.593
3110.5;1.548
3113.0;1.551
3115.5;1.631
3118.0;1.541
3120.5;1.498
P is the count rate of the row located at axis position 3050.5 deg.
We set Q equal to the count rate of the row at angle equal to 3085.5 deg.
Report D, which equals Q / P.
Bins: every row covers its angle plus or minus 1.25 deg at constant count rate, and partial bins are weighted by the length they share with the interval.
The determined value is 1.25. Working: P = 1.126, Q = 1.405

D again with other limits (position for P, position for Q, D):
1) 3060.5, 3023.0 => 0.70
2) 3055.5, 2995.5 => 0.92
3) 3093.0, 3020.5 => 0.65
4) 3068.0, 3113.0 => 1.13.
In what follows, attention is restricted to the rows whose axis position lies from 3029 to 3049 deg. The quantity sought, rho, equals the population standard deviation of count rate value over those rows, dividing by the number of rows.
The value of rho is 0.17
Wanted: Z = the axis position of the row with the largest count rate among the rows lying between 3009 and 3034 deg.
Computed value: 3013.0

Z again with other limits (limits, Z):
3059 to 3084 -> 3075.5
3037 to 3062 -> 3058.0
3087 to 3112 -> 3100.5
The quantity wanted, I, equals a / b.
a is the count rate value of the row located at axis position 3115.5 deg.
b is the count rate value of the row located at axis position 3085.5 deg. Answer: 1.2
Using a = 1.631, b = 1.405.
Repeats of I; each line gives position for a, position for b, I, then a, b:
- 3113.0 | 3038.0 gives 1.6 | 1.551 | 0.991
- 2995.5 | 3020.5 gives 1.2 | 1.112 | 0.9364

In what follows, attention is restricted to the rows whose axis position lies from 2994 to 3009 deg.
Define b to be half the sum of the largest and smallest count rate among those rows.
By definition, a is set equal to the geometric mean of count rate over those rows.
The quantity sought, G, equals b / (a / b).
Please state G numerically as 1.2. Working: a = 1.1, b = 1.2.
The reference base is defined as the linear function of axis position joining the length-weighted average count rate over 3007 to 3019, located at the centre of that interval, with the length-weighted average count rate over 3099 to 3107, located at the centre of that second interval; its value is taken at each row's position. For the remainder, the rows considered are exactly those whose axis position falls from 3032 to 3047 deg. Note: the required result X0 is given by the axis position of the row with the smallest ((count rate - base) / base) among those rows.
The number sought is 3033.0 deg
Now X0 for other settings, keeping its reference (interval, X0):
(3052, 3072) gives 3053.0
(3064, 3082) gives 3065.5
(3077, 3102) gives 3085.5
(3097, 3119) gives 3118.0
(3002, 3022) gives 3020.5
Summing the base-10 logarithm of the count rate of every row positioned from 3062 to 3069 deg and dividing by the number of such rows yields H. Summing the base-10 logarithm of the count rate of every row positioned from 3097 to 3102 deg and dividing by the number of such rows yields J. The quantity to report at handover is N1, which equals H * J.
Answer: 0.023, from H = 0.105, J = 0.22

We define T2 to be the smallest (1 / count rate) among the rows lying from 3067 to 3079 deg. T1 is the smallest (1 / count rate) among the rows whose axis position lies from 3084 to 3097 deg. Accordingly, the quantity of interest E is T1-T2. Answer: -0.03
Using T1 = 0.64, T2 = 0.67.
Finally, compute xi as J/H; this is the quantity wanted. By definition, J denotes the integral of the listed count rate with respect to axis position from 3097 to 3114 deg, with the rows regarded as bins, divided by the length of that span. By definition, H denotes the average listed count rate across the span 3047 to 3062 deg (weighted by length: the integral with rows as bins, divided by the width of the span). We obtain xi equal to 1.41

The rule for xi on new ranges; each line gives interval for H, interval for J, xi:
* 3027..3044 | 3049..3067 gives 1.40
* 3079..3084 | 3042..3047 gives 0.74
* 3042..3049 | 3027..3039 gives 0.70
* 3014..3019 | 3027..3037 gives 0.63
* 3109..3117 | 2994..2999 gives 0.70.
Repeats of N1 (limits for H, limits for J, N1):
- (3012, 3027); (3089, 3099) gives -0.002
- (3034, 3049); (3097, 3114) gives 0.001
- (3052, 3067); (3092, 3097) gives 0.014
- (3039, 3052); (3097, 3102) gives 0.007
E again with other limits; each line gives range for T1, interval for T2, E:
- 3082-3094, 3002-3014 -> -0.14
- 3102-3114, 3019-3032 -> -0.47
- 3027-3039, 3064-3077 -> 0.34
